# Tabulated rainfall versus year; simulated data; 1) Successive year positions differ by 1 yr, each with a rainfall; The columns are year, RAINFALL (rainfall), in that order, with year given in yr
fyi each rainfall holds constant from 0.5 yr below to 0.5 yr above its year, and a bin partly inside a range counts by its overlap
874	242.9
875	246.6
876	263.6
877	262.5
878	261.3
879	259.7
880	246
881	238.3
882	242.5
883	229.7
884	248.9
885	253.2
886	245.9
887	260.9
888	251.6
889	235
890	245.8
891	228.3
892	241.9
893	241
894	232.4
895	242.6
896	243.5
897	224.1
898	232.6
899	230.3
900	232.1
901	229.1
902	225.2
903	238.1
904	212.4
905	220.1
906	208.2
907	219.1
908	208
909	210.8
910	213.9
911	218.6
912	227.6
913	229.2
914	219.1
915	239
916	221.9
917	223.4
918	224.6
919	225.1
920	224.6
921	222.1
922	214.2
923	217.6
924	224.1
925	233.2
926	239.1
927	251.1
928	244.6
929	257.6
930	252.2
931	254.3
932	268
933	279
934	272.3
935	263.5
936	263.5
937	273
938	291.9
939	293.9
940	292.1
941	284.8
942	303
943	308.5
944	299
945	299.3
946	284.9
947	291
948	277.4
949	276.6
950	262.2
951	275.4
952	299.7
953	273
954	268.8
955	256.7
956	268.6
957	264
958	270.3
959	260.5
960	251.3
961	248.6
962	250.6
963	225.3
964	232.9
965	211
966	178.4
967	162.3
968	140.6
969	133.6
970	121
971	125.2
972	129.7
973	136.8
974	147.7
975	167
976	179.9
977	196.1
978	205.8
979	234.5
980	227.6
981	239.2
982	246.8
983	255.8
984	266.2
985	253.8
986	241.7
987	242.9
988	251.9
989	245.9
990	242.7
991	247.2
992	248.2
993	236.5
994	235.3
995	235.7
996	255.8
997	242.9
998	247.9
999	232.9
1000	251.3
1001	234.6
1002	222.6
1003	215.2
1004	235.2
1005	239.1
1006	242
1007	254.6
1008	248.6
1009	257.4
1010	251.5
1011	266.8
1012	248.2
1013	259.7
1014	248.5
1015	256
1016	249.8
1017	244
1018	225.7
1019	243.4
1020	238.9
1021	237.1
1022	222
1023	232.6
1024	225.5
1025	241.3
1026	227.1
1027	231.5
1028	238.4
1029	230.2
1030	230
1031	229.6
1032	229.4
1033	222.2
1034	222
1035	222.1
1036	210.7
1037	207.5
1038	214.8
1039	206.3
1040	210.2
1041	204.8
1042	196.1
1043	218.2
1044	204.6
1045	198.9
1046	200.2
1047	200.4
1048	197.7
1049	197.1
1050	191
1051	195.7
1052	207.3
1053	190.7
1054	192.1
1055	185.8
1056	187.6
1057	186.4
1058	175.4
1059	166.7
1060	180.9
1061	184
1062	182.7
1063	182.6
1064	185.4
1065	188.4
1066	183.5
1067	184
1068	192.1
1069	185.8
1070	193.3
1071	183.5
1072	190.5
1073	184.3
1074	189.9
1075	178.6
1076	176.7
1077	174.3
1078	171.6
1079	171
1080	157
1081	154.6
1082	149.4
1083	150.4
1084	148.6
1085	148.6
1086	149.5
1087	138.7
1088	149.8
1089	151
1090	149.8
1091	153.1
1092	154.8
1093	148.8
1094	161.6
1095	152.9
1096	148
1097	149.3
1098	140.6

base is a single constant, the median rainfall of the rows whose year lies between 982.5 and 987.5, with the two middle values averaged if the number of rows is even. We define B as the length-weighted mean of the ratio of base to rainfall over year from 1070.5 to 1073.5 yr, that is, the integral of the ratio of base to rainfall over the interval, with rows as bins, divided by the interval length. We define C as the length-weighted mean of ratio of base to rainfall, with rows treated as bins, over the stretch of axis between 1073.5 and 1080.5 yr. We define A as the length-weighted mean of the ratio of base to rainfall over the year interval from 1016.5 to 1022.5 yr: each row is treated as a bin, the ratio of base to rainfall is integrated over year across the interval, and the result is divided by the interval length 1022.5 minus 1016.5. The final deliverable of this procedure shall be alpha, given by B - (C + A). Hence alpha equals -1.18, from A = 1.08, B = 1.36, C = 1.46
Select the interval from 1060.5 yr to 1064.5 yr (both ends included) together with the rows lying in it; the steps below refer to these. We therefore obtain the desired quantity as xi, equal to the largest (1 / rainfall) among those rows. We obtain 0.0055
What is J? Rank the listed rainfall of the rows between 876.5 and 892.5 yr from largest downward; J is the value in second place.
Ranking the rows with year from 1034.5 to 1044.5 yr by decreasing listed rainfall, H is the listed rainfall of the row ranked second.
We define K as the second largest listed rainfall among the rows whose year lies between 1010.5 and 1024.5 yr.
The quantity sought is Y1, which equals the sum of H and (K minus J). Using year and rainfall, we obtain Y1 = 217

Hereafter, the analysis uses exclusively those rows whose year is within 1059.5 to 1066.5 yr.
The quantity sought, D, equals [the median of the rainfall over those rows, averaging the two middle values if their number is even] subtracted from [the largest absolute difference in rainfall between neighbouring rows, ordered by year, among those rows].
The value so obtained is -179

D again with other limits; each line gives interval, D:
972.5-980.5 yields -159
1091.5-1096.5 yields -140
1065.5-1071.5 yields -175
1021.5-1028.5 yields -216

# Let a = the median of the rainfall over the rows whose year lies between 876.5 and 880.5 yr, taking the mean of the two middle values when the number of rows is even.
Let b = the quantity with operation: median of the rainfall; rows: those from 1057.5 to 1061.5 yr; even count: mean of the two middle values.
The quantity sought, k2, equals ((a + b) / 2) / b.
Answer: 1.23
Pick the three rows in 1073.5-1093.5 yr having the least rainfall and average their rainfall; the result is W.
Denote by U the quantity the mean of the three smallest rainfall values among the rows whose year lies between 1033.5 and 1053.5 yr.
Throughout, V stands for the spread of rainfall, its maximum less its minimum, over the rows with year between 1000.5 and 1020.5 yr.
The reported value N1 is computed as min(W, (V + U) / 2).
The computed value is 122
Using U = 192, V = 52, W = 145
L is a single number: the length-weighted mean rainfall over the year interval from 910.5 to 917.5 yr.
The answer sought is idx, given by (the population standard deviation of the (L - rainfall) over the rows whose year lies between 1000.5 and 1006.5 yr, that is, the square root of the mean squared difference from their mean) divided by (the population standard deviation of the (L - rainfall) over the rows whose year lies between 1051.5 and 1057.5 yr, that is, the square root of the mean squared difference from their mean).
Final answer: 1.3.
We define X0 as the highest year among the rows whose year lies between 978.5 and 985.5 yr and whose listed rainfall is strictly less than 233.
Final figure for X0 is 980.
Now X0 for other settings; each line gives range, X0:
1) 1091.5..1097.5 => 1097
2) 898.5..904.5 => 904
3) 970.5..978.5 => 978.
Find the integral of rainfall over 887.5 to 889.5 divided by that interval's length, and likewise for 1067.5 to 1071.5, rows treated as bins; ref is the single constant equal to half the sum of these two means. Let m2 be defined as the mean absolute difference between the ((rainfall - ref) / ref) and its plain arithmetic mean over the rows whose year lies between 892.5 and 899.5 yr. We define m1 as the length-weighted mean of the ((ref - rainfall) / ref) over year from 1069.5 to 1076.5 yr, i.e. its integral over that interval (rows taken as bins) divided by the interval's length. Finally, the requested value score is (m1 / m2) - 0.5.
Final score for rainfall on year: 5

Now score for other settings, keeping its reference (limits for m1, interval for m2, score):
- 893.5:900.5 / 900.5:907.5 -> -3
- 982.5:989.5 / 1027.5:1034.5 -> -10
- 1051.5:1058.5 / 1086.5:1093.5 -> 8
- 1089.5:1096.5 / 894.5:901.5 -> 11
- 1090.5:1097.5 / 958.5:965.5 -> 4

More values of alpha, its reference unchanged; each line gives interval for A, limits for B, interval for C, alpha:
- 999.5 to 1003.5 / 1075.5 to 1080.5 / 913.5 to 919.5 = -0.73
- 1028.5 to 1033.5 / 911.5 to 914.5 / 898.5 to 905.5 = -1.11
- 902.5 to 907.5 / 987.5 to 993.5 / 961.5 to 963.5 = -1.19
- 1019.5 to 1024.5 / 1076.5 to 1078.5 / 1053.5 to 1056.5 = -0.98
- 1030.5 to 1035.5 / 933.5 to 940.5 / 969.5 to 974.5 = -2.15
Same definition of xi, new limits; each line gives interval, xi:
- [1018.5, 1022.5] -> 0.0045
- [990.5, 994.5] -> 0.0042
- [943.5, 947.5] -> 0.0035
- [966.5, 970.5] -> 0.0083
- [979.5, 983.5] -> 0.0044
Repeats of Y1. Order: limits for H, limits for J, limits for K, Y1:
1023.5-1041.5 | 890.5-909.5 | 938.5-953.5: 299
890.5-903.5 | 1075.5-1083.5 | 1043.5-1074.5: 273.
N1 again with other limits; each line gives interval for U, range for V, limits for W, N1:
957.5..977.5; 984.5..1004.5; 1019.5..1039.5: 83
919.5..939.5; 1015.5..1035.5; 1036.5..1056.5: 123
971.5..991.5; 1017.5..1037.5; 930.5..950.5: 87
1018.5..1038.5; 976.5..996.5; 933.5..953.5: 141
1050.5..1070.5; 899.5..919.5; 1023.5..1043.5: 103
